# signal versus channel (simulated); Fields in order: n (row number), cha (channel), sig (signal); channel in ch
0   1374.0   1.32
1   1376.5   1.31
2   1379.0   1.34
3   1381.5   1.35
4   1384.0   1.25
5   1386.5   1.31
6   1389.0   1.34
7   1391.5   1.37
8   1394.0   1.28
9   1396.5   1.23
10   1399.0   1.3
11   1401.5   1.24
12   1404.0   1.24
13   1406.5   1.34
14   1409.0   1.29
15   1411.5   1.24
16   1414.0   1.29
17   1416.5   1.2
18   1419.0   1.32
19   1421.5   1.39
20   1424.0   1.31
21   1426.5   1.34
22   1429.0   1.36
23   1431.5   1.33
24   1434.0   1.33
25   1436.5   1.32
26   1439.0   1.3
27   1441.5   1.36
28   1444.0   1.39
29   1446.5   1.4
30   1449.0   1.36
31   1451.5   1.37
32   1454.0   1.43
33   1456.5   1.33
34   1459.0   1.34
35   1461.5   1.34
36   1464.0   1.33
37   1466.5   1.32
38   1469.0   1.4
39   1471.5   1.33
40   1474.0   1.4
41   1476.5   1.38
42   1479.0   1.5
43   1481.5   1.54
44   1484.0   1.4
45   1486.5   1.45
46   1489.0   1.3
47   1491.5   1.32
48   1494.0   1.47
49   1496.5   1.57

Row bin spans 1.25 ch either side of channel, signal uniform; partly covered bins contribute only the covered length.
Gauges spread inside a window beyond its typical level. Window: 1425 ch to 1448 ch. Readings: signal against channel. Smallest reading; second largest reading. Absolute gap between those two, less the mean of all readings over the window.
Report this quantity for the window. -1.26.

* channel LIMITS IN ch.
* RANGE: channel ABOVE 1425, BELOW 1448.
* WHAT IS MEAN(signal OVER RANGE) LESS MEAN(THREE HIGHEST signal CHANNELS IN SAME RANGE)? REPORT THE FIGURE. -0.036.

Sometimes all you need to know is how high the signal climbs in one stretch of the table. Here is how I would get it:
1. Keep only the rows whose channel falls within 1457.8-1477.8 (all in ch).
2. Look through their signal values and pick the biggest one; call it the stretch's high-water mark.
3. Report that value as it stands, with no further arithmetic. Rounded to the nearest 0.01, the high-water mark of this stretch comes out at 1.40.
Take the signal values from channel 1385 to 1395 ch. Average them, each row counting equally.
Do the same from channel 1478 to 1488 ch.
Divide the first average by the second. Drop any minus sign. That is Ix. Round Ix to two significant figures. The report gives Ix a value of 0.90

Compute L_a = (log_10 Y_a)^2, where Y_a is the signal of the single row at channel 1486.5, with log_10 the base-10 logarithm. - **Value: 0.026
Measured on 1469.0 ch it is 0.021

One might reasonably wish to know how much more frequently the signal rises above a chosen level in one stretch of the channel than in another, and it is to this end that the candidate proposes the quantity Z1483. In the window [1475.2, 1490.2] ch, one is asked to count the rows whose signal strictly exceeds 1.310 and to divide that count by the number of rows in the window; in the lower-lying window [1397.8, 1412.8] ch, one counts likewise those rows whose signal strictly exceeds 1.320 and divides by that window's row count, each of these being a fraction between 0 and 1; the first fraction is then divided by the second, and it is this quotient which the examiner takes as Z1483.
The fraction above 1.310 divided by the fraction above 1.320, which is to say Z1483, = 5.0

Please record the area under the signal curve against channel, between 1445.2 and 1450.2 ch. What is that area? 6.90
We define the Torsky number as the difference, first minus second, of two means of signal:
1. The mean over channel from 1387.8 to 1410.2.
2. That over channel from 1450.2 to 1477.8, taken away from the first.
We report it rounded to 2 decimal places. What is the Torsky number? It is -0.07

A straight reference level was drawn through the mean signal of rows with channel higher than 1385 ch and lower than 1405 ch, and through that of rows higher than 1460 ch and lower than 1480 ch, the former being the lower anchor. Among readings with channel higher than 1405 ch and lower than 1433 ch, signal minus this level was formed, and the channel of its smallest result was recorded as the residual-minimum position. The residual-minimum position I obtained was 1416.5 ch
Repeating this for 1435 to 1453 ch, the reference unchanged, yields 1439.0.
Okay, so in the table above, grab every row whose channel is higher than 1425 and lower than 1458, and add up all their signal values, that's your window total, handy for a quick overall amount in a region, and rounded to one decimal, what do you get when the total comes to 17.6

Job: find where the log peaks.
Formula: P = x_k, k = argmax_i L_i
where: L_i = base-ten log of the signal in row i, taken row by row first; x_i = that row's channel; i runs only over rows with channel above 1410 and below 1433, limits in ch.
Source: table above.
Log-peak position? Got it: 1421.5 ch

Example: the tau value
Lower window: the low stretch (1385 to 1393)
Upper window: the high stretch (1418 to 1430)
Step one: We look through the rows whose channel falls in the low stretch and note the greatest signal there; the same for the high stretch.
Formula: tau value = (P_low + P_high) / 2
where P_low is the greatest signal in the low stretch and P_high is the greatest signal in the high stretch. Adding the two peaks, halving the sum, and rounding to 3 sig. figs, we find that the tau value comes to 1.38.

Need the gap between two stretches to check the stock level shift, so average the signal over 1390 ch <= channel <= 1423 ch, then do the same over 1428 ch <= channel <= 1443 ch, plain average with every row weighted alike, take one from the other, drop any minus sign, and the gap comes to 0.046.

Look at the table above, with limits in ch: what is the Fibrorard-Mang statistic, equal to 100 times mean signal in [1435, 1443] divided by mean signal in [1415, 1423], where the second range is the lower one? 102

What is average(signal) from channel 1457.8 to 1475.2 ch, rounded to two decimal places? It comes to 1.35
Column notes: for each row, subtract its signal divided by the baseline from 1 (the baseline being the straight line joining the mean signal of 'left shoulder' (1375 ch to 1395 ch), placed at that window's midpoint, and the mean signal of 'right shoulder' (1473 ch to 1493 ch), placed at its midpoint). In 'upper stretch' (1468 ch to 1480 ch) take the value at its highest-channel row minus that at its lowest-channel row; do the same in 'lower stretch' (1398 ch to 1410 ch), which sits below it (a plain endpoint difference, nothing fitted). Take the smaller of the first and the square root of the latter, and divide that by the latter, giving -4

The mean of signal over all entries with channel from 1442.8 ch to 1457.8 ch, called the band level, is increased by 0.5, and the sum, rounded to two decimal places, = 1.88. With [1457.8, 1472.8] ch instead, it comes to 1.84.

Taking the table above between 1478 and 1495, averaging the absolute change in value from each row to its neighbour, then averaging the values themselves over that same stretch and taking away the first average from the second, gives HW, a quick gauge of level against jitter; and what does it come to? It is 1.33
